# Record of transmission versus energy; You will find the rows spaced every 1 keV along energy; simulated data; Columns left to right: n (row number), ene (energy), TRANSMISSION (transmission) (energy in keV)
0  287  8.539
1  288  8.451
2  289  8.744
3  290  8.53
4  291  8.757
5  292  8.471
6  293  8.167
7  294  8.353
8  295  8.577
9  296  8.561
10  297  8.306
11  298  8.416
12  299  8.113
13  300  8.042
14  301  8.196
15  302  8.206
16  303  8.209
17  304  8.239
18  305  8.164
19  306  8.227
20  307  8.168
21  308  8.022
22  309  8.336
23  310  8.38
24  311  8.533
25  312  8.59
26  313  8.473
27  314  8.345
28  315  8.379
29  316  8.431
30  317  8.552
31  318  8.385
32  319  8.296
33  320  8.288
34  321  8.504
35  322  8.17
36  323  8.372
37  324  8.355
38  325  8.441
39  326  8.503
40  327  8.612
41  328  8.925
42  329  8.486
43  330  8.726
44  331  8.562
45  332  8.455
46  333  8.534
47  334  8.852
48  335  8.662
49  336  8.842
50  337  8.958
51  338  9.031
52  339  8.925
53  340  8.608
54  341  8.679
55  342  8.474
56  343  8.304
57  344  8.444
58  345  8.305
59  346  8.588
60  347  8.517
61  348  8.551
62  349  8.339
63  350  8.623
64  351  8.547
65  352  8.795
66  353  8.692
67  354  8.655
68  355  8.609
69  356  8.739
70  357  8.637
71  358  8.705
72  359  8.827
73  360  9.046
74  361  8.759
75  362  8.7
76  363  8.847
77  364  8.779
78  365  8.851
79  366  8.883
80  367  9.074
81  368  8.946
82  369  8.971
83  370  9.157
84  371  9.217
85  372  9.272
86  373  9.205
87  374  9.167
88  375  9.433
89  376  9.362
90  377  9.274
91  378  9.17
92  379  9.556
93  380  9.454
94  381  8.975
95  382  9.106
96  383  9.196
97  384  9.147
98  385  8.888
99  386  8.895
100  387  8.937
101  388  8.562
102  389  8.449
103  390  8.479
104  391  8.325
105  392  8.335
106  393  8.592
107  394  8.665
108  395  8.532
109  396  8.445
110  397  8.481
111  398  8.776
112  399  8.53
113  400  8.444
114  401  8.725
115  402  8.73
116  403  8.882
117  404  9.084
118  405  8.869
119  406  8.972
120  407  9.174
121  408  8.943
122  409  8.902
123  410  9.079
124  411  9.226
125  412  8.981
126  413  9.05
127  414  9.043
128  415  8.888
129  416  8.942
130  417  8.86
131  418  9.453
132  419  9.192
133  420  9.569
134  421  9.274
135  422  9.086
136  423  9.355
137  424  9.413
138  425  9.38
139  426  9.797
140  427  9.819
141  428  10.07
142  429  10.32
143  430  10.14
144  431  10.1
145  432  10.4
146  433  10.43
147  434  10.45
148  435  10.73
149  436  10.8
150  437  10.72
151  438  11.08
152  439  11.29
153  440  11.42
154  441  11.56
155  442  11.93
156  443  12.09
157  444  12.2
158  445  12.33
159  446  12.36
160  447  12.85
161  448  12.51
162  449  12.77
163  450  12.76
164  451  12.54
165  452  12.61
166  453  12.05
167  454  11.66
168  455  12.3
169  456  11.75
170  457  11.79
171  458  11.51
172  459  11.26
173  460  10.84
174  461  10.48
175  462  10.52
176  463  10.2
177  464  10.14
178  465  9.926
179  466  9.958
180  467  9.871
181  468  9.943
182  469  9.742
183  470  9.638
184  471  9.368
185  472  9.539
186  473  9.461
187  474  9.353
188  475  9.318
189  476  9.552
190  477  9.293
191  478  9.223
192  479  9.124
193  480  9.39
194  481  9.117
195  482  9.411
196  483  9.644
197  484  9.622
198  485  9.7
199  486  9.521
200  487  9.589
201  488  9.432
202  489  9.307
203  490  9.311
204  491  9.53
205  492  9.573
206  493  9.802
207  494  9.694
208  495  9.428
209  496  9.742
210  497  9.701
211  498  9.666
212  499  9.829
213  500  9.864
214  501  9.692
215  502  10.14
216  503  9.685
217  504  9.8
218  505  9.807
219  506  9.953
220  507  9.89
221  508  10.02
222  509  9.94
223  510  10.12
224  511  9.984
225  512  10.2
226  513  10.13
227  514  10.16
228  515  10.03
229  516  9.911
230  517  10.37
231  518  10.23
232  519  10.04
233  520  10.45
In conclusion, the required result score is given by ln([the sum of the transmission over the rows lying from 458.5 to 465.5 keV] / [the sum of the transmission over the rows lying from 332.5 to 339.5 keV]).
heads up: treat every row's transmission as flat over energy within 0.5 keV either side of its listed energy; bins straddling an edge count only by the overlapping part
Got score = 0.17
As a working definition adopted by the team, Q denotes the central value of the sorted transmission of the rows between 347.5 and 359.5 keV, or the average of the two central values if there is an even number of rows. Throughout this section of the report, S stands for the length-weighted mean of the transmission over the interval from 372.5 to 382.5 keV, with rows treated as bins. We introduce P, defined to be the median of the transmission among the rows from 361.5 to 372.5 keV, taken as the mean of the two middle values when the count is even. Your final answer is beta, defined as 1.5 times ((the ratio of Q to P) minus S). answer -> -12.46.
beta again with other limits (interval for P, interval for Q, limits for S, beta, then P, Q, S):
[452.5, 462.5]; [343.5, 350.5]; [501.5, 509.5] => -13.75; 11.6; 8.5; 9.9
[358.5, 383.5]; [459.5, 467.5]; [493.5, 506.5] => -12.98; 9.1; 10.2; 9.8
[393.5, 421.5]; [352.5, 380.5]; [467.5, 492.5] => -12.70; 8.9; 9.0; 9.5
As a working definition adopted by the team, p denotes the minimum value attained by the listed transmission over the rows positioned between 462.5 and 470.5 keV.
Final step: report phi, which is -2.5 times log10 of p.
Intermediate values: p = 9.638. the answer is -2.46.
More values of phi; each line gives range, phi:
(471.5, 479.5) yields -2.40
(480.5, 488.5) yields -2.40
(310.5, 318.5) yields -2.30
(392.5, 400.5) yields -2.32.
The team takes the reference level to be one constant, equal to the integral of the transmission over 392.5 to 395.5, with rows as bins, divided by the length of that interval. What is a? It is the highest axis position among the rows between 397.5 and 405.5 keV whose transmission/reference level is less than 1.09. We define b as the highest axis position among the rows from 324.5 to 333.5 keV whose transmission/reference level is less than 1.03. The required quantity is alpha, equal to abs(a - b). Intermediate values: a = 405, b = 333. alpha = 72 keV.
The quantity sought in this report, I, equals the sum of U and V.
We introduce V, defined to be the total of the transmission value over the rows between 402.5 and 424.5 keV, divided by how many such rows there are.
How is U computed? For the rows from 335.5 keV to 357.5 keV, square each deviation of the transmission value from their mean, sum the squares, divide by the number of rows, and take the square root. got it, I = 9.3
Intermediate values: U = 0.19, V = 9.1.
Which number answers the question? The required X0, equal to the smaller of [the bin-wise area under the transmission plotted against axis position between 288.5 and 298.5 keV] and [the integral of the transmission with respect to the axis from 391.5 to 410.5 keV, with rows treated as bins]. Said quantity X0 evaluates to 85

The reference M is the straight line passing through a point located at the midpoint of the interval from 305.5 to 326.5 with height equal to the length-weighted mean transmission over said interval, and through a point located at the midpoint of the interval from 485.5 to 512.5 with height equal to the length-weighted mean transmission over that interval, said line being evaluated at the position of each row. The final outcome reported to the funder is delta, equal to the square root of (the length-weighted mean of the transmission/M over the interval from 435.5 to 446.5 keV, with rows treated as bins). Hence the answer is 1.12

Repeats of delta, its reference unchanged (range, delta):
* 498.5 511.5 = 1.01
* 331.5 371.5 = 1.01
